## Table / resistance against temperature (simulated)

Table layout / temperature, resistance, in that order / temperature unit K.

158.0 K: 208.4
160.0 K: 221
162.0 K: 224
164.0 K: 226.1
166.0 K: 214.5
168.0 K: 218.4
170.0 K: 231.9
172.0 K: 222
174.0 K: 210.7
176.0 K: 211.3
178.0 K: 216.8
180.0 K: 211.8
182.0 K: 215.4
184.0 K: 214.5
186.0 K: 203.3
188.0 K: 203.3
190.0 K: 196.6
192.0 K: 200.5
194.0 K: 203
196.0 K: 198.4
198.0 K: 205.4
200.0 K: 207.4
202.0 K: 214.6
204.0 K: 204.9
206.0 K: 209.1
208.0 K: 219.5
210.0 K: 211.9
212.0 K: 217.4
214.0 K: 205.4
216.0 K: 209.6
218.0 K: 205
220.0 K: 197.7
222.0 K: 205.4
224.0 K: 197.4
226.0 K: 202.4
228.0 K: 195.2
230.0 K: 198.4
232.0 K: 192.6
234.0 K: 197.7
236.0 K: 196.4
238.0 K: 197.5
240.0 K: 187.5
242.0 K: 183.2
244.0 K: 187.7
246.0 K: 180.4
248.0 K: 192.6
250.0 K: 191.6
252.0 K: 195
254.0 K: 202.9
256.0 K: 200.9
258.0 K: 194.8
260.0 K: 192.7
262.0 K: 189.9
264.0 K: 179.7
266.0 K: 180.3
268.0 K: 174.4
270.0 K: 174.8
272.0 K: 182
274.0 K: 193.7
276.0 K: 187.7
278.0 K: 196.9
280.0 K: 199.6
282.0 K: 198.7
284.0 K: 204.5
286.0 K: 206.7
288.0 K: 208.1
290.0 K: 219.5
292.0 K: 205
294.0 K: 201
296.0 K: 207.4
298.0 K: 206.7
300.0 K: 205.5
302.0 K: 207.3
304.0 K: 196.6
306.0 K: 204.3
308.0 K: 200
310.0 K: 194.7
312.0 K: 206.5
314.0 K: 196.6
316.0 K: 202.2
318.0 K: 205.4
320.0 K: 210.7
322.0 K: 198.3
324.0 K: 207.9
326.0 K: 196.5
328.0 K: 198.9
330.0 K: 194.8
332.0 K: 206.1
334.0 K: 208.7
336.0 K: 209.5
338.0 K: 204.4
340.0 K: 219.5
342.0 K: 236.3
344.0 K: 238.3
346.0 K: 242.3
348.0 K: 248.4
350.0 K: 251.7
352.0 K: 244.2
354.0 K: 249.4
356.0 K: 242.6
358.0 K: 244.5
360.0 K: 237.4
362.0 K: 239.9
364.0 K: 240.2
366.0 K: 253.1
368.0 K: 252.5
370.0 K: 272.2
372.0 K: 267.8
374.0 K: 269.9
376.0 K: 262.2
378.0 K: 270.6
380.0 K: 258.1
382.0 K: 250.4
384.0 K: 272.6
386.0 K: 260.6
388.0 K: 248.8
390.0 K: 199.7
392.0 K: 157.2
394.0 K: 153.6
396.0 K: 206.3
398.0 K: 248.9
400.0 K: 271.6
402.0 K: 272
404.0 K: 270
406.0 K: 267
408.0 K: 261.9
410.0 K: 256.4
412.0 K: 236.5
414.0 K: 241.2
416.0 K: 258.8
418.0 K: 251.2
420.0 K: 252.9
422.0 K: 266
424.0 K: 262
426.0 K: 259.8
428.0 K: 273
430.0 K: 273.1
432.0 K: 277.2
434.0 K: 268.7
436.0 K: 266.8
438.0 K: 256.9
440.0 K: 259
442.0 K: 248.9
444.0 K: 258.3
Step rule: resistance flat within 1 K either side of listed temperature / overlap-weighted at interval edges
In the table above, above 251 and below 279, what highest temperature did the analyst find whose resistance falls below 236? 278.0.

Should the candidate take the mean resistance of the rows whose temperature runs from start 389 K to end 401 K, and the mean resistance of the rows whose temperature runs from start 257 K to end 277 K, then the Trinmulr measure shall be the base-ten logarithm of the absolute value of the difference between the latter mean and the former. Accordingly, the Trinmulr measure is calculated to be 1.3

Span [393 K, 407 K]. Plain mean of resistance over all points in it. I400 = 241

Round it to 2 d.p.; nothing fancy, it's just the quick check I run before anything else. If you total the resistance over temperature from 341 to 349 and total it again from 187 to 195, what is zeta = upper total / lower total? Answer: 1.20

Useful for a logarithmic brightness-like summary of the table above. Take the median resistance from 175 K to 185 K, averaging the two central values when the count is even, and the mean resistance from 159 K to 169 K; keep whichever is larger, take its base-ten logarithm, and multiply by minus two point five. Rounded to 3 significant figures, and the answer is -5.86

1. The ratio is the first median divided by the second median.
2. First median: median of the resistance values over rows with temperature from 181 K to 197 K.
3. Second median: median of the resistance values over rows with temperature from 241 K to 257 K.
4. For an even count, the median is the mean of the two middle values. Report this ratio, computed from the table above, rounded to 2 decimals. 1.06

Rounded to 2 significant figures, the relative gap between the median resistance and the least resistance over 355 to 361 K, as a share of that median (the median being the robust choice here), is 0.021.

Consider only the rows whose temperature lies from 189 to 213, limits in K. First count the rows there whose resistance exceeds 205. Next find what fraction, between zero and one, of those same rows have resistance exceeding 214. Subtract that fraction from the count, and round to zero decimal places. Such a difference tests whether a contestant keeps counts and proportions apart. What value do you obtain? 7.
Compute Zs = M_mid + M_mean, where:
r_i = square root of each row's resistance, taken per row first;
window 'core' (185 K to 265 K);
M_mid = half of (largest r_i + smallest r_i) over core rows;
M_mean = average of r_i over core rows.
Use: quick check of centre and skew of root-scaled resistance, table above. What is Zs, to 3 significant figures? 28.2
